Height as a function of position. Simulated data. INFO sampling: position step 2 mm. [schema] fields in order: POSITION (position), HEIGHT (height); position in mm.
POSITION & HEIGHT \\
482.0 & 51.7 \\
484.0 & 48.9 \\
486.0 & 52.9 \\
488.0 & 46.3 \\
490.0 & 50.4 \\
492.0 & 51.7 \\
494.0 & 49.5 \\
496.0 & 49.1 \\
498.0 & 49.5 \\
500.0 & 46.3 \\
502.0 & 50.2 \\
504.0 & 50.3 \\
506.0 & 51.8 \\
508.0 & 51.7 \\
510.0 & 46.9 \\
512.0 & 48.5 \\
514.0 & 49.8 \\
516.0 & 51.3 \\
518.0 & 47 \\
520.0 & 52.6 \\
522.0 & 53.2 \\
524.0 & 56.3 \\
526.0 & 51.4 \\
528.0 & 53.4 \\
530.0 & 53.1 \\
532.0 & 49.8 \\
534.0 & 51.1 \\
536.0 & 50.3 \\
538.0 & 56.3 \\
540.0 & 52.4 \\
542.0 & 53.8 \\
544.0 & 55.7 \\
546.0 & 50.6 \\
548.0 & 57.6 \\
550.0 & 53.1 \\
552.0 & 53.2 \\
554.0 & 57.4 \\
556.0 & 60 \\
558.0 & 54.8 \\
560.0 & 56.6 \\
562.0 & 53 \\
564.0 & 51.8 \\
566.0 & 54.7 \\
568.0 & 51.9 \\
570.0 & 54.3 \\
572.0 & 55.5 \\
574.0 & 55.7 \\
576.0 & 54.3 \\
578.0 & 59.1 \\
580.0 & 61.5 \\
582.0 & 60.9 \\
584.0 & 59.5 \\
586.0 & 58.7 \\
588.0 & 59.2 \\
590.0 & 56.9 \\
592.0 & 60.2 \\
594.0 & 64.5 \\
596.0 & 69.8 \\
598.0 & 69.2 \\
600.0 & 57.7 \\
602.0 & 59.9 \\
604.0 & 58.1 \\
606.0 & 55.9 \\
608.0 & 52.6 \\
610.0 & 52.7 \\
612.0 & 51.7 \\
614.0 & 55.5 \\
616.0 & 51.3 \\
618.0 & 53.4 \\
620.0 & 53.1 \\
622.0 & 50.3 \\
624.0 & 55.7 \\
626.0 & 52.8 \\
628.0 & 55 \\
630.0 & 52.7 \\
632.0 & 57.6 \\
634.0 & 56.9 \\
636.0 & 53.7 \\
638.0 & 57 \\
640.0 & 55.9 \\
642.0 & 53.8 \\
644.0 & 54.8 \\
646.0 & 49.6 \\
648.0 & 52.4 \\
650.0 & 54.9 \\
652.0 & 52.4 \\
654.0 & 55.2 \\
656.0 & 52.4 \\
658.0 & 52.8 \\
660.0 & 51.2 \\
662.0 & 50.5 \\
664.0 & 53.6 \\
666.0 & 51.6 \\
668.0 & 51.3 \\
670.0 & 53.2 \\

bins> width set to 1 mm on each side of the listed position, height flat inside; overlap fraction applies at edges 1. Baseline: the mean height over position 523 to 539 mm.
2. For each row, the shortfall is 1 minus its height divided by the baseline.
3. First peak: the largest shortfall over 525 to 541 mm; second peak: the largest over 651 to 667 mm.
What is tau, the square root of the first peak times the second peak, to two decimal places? 0.05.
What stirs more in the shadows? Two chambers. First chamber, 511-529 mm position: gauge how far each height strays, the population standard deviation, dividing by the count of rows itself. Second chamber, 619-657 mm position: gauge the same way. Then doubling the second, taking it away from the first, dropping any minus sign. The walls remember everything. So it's 1.6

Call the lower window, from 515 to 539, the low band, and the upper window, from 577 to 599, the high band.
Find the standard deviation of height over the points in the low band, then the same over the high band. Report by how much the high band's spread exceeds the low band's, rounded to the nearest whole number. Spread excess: 2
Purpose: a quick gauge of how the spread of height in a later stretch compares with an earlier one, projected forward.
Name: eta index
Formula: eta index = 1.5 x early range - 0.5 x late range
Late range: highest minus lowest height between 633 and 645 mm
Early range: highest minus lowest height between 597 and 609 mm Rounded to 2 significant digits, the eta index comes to 23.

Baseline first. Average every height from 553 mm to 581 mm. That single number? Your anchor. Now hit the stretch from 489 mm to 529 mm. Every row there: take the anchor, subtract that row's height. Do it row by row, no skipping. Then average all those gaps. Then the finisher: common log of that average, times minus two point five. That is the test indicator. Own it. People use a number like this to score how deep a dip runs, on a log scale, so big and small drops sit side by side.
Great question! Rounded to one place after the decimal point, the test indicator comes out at -1.8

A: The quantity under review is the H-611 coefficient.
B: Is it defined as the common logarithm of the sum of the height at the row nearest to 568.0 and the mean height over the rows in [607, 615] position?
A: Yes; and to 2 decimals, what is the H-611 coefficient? 2.02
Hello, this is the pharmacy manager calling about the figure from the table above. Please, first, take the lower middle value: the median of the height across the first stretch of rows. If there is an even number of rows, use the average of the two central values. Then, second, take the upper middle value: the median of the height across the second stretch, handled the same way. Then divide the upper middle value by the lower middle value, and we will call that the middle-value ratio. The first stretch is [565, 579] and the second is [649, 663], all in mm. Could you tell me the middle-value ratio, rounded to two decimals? 0.96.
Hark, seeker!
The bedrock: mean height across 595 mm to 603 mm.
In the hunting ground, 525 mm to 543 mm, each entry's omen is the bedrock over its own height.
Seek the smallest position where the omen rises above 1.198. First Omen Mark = 526.0 mm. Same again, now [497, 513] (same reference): 498.0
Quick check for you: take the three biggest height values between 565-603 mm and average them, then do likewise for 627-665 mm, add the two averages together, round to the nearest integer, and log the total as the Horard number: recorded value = 125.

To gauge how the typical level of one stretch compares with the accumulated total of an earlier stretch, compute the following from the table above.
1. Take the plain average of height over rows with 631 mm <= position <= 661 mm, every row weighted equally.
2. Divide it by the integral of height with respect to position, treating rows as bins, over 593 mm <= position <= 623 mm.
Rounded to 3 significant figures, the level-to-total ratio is 0.0316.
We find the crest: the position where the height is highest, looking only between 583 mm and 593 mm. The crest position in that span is 592.0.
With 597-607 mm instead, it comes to 598.0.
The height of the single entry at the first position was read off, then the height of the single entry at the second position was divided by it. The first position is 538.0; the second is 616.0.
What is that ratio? 0.91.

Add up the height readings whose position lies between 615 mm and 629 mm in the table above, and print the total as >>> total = 372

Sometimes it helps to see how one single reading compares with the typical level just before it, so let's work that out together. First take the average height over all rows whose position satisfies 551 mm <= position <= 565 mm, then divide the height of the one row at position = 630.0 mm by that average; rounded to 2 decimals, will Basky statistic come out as 0.95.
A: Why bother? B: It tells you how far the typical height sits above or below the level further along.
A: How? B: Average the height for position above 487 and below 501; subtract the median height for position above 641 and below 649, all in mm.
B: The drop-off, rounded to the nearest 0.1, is -4.1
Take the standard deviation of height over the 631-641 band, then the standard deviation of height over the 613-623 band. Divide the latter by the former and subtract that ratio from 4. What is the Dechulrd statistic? 2.69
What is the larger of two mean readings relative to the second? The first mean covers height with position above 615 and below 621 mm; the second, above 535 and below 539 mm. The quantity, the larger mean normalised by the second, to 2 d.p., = 1.00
